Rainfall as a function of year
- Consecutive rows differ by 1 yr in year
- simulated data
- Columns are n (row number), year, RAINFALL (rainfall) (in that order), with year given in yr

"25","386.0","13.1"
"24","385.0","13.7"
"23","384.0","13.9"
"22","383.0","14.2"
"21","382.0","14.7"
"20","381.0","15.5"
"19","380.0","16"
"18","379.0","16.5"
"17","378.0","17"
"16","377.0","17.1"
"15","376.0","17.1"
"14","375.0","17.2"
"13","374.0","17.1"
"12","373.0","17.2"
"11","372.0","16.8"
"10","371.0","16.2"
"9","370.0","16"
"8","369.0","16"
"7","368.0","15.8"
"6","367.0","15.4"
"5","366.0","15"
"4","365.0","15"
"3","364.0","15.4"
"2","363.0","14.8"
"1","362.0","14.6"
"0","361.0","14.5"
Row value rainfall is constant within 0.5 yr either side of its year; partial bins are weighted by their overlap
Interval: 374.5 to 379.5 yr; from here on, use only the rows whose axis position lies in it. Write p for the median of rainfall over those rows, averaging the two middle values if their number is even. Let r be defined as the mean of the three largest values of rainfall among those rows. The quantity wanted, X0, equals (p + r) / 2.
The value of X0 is 17.1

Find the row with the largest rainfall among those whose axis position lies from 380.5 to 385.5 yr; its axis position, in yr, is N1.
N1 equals 381.0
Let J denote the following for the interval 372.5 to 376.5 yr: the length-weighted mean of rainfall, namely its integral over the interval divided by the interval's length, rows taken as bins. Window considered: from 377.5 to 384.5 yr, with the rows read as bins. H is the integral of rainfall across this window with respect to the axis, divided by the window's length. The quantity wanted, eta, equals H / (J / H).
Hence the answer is 13.8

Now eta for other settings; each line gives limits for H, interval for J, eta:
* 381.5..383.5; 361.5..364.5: 14.0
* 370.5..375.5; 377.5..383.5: 18.2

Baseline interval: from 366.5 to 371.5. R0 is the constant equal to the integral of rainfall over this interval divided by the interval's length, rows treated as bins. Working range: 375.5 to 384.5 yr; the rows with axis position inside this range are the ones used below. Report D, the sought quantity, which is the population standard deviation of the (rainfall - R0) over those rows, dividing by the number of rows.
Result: 1.19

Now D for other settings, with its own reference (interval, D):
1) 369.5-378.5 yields 0.42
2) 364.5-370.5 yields 0.43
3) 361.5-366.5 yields 0.27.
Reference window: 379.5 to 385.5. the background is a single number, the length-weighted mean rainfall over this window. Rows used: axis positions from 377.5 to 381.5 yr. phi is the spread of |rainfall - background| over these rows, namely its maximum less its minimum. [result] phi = 1.5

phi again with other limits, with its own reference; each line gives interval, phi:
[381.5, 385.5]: 0.9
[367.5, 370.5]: 0.2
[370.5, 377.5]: 1.0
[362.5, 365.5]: 0.6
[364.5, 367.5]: 0.4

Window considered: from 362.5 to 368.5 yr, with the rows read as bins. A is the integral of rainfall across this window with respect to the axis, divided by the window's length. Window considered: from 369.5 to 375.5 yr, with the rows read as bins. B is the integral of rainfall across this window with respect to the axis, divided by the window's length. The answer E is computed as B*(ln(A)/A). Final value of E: 2.99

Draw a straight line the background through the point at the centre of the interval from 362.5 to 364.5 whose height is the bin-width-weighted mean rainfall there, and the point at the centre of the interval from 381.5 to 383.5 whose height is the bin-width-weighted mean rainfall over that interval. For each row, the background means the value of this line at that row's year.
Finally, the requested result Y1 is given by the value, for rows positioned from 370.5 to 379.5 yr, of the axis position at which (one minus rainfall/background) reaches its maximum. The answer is 371.0 yr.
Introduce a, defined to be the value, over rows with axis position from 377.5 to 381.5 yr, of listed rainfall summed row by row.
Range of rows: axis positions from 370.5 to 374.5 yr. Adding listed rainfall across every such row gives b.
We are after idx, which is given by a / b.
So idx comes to 0.97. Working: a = 65.0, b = 67.3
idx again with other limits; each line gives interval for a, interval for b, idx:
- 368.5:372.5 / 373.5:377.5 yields 0.95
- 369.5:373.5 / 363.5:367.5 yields 1.09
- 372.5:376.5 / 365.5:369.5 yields 1.10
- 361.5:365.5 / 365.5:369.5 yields 0.96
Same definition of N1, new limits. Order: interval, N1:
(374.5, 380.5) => 375.0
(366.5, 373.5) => 373.0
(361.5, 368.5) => 368.0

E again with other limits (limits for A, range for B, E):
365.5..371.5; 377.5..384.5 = 2.70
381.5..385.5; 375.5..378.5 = 3.20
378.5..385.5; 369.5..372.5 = 2.96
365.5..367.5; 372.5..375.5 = 3.07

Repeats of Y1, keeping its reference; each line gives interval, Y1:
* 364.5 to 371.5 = 365.0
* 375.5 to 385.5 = 385.0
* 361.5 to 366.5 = 362.0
